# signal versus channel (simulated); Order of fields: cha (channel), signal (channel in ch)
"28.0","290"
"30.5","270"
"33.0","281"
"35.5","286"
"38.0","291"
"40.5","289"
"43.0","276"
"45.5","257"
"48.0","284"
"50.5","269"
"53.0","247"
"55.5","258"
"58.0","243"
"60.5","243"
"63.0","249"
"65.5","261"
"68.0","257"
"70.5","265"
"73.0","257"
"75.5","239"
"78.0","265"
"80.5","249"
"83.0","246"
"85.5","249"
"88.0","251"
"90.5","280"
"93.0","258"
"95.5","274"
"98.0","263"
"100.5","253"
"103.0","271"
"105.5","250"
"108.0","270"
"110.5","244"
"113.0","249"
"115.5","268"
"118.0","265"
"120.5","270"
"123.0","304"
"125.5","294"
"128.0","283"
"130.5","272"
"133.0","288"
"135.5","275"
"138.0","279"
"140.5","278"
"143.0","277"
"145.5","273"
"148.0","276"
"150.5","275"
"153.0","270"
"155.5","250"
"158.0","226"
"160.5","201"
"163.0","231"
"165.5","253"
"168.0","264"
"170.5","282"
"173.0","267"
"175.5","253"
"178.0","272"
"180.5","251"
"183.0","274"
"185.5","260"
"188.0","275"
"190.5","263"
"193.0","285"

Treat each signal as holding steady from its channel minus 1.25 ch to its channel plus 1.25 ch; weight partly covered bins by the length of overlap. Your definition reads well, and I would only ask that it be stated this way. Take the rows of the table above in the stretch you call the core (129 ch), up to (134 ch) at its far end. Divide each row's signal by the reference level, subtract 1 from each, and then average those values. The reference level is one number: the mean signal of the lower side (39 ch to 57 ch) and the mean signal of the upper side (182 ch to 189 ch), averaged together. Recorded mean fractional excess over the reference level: 0.040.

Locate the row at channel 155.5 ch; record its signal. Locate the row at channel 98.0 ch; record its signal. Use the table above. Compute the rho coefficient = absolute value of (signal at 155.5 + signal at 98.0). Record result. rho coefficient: 513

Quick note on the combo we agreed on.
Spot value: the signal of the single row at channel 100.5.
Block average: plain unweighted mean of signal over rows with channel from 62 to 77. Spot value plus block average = 508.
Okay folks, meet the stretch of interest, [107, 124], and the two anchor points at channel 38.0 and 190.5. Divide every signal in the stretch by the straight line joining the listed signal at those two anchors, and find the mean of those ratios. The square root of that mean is 0.98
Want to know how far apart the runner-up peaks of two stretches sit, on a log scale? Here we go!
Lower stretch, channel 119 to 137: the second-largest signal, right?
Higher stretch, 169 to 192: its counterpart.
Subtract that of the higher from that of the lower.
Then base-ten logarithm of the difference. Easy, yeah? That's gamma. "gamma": 1.28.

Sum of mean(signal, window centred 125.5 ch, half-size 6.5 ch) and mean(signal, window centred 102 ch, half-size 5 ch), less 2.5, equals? 541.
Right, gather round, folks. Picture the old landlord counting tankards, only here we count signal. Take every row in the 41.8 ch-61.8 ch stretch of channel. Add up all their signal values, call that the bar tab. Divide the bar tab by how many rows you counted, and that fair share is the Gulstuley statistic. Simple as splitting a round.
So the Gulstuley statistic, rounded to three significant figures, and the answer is 260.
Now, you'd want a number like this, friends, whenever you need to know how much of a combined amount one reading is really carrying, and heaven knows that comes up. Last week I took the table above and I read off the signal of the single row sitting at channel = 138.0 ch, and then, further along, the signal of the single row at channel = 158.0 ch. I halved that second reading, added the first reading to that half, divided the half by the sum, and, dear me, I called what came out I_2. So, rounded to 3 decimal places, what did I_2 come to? 0.288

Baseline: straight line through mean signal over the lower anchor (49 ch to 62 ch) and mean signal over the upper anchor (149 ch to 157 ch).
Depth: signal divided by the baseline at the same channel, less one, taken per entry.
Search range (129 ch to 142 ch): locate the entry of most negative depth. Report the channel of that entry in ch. 130.5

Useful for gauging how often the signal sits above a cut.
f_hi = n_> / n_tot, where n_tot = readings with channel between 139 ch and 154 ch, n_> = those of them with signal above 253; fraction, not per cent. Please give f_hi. 1.0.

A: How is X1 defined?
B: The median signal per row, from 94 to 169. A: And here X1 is 270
